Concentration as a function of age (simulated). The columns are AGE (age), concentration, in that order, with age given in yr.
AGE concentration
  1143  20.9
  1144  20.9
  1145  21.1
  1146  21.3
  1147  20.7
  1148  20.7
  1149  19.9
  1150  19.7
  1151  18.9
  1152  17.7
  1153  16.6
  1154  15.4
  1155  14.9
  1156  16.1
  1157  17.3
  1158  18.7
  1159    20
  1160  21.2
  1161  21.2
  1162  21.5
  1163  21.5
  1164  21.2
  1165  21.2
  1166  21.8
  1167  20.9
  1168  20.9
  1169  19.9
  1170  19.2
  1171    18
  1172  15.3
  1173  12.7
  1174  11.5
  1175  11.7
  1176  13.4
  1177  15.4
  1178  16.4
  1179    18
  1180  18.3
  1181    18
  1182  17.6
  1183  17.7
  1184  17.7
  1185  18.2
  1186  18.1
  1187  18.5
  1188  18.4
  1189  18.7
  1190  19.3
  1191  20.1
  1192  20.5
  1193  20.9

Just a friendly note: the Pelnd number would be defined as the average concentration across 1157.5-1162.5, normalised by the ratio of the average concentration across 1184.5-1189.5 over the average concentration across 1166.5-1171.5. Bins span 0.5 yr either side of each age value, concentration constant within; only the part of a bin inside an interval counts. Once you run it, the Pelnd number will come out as 22.1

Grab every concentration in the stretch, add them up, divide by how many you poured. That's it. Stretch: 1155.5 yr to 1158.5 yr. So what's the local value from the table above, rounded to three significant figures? 17.4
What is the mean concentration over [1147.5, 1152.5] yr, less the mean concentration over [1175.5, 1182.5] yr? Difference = 2.7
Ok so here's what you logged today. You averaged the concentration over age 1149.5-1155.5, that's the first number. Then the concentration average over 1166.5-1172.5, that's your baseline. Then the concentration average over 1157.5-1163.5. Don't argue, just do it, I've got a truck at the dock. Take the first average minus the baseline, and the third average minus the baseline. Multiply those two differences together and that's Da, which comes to -3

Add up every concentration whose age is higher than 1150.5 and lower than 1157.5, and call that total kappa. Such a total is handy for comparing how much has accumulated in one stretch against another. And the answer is 117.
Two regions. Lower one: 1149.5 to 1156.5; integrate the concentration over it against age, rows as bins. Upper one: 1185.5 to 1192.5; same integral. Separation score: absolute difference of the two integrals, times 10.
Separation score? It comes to 143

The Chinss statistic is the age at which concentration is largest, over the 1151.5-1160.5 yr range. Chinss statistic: 1160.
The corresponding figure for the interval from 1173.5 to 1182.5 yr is 1180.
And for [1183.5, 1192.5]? 1192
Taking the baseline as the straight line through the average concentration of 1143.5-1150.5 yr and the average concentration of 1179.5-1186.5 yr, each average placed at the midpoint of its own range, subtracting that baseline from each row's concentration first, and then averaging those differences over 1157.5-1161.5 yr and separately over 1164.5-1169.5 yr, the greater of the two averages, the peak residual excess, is 1.8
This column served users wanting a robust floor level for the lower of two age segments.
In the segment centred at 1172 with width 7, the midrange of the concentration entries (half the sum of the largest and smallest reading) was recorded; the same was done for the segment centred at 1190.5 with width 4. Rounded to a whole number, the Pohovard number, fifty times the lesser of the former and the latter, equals 785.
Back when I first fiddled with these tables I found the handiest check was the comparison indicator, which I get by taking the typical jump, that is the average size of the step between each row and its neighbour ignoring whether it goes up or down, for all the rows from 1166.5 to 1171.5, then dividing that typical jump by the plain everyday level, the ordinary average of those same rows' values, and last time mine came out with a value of 0.04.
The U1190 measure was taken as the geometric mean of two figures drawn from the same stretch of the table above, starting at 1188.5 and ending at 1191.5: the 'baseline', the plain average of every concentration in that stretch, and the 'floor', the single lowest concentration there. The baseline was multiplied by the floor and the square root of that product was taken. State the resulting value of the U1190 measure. 19.0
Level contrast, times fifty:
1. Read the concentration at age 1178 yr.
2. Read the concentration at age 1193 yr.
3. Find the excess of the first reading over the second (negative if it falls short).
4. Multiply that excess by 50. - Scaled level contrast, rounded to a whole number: -225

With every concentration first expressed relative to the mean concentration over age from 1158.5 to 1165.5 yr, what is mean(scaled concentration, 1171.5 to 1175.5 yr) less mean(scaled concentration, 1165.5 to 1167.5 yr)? -0.40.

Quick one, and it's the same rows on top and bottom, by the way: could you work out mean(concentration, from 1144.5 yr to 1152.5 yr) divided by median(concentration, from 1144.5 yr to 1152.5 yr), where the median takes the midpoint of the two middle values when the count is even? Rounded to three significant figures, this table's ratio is 0.985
